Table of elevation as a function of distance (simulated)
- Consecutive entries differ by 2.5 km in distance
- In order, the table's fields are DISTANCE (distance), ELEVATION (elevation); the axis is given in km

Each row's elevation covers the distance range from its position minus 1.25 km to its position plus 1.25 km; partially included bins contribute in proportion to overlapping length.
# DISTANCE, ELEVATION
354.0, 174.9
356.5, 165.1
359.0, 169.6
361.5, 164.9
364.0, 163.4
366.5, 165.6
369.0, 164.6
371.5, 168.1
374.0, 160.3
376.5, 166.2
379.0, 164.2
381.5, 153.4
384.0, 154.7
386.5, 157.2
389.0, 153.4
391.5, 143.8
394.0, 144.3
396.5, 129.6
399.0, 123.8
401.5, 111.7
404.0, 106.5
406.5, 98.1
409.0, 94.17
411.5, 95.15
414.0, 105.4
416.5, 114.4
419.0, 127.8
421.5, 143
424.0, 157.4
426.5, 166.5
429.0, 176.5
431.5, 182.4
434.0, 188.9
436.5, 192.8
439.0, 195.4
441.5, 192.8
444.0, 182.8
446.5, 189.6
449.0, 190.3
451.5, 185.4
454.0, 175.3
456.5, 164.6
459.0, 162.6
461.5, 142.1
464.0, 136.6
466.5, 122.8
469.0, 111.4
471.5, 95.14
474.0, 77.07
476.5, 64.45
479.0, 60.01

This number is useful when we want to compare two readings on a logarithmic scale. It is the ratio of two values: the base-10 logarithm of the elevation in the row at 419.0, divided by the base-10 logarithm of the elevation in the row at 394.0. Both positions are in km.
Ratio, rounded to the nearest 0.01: 0.98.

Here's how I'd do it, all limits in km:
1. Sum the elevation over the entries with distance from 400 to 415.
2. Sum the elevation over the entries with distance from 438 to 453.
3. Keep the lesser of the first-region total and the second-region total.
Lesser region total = 611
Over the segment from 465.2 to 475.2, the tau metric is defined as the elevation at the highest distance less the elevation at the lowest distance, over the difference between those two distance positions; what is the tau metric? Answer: -6.1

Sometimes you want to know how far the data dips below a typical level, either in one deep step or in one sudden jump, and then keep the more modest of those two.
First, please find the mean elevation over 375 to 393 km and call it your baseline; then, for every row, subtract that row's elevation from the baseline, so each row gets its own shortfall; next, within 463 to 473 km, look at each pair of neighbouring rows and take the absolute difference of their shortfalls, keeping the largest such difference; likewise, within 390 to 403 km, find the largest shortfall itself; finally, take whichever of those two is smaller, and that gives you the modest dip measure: 16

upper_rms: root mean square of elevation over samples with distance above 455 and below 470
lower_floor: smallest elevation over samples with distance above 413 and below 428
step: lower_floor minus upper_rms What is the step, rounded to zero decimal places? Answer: -36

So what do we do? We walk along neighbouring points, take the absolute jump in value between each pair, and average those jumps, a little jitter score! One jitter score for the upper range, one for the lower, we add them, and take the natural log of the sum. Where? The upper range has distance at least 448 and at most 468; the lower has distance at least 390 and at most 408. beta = 2.86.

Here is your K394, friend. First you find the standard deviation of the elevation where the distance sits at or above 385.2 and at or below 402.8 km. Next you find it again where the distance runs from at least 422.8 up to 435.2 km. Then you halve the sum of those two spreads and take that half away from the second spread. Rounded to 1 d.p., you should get -2.0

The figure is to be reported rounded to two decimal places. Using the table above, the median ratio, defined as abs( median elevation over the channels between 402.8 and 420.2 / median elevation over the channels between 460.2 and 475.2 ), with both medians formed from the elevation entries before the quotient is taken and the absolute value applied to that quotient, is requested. 0.90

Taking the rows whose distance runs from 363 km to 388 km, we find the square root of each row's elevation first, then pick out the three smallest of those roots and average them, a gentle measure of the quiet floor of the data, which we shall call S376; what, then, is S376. 12.5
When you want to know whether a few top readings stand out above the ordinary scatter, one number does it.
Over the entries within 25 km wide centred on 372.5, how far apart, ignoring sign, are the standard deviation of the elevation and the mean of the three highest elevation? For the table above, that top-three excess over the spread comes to 162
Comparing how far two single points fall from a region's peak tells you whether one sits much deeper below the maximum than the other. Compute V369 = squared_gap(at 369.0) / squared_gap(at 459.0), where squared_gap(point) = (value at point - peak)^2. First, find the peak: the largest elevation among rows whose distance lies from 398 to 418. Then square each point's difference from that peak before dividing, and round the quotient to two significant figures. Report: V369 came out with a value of 1.1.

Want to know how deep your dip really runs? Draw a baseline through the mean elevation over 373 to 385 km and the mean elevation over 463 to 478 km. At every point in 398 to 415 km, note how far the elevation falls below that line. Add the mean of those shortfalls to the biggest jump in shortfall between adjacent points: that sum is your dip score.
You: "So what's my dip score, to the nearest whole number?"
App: 49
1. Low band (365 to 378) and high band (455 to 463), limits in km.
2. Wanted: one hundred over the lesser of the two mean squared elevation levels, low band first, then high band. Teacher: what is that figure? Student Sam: 0.0041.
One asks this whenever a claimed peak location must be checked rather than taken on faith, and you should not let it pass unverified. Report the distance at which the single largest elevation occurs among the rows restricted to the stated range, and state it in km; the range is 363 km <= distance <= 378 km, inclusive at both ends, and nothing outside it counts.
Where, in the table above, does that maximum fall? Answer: 371.5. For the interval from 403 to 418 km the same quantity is 416.5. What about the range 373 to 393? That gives 376.5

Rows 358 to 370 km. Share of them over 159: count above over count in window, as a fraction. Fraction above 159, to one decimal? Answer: 1.0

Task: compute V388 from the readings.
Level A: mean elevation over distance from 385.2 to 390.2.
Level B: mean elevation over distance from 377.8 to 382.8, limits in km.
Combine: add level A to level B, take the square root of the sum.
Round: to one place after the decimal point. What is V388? 17.7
